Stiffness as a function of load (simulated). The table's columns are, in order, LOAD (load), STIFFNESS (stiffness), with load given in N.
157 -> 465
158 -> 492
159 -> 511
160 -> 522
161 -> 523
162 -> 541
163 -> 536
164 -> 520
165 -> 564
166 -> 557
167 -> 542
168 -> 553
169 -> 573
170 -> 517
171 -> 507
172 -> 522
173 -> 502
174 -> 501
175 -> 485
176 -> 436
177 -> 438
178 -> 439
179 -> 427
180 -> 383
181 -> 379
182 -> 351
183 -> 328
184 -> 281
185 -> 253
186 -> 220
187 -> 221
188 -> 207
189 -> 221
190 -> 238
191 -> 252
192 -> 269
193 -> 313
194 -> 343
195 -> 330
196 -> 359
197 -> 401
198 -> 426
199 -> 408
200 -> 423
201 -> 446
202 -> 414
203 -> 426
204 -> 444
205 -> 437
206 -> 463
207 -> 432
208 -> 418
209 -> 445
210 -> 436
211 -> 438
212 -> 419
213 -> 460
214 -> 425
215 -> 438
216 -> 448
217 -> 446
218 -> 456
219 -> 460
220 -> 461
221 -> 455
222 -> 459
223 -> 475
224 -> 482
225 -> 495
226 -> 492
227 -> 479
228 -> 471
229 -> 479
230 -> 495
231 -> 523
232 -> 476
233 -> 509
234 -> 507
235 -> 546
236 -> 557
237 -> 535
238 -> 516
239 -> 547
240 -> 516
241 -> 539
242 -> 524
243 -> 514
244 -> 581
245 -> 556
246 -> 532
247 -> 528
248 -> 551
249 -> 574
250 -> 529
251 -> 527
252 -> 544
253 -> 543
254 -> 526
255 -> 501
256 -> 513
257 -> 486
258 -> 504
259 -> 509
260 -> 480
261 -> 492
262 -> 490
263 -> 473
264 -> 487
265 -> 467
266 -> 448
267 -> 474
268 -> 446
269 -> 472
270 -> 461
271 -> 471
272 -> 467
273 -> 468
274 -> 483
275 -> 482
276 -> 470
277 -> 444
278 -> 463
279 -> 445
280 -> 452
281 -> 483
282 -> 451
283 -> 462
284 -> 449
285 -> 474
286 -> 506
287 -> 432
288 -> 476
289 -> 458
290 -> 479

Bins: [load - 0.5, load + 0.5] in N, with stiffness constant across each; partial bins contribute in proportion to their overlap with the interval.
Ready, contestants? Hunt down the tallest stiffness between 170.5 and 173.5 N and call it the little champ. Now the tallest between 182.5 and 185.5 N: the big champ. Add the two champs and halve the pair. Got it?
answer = 425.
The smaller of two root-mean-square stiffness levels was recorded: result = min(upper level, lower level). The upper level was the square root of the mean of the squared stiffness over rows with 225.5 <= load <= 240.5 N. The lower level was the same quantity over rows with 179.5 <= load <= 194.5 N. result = 290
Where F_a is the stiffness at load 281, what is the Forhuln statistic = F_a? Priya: 483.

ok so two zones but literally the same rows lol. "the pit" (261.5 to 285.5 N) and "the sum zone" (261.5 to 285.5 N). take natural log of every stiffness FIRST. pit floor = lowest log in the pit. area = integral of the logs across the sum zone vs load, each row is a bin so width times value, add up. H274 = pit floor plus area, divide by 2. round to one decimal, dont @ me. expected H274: 76.8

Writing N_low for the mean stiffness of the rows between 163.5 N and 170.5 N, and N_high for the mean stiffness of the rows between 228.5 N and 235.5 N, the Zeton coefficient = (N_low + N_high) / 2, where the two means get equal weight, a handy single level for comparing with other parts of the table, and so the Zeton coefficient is 526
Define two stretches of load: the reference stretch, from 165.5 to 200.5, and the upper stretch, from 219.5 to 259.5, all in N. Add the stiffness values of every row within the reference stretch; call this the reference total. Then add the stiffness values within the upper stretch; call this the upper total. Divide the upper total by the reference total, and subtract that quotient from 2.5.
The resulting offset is 0.99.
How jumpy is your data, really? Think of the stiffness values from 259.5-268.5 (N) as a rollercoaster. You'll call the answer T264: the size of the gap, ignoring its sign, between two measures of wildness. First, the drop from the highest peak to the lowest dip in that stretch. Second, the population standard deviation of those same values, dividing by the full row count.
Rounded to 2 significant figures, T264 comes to 30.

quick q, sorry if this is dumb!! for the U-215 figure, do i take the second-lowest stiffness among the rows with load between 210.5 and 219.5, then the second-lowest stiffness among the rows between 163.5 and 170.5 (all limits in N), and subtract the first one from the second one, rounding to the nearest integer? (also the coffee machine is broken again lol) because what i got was 95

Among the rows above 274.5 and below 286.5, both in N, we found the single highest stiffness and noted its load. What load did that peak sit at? 286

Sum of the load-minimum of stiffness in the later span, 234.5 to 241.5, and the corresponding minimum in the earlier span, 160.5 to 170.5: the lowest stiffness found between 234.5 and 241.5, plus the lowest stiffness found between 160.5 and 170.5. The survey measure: 1033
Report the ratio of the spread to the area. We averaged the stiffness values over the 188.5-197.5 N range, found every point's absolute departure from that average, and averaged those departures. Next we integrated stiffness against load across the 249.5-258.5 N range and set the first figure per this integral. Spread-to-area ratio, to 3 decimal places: 0.011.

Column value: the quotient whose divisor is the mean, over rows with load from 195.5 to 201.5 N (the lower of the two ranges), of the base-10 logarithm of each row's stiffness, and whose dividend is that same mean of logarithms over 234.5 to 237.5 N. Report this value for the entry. 1.05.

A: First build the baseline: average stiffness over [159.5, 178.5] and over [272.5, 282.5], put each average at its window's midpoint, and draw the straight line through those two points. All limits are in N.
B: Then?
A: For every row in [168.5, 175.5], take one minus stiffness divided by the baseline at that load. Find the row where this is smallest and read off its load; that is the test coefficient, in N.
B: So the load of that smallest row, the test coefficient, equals 169 N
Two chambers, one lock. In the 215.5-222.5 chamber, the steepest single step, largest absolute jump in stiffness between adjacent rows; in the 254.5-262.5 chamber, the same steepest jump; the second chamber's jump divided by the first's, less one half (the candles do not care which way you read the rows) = 2.4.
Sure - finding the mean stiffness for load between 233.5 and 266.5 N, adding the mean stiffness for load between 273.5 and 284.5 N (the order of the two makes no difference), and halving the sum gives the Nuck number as 491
